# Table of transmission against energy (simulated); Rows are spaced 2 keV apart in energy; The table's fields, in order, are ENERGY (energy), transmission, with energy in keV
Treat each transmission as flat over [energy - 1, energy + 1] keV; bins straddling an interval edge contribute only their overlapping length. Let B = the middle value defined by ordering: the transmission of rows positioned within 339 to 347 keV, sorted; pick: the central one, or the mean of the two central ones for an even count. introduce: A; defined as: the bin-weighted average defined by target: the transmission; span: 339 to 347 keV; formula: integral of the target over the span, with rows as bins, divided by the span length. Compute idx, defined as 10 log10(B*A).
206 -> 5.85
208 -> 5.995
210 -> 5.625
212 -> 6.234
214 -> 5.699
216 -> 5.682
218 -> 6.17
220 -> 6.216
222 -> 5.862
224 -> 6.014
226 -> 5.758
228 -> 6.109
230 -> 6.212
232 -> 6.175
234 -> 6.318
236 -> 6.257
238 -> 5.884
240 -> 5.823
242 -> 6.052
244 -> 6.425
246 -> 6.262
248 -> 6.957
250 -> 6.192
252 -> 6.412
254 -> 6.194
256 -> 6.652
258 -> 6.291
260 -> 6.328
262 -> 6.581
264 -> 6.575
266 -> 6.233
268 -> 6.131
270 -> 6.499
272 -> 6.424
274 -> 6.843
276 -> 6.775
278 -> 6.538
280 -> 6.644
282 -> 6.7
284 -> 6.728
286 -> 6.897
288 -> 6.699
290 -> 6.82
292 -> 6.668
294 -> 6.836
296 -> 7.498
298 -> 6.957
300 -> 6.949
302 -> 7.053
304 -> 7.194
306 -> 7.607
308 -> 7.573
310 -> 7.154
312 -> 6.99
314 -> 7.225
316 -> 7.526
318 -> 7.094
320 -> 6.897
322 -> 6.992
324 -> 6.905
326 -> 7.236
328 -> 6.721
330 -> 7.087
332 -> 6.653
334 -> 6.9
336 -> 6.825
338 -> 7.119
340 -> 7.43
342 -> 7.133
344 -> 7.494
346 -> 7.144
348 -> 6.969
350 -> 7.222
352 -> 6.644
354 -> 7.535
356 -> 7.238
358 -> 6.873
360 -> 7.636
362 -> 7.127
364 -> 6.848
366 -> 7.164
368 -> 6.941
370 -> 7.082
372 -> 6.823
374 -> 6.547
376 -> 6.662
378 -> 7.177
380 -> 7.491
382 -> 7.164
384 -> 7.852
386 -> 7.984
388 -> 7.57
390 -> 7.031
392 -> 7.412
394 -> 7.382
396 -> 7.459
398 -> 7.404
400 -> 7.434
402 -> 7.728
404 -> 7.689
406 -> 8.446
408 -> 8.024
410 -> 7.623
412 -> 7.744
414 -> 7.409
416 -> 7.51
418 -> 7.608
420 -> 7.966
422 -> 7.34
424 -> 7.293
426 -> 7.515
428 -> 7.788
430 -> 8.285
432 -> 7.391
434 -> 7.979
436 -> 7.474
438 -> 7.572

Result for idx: 17.3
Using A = 7.3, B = 7.3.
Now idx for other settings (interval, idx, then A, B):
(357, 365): 17.0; 7.1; 7.0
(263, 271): 16.1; 6.4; 6.4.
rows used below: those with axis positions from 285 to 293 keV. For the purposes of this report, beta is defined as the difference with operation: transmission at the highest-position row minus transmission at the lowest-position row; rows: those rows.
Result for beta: -0.23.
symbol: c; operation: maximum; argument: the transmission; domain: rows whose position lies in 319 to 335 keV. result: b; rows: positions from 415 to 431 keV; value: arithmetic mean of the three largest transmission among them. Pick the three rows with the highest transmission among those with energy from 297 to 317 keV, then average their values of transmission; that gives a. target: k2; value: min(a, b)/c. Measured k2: 1.05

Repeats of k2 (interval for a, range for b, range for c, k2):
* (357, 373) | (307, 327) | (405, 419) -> 0.87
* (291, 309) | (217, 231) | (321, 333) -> 0.86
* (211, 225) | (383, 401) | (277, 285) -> 0.92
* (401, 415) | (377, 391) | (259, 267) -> 1.19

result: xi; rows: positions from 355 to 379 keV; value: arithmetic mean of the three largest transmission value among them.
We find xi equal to 7.35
